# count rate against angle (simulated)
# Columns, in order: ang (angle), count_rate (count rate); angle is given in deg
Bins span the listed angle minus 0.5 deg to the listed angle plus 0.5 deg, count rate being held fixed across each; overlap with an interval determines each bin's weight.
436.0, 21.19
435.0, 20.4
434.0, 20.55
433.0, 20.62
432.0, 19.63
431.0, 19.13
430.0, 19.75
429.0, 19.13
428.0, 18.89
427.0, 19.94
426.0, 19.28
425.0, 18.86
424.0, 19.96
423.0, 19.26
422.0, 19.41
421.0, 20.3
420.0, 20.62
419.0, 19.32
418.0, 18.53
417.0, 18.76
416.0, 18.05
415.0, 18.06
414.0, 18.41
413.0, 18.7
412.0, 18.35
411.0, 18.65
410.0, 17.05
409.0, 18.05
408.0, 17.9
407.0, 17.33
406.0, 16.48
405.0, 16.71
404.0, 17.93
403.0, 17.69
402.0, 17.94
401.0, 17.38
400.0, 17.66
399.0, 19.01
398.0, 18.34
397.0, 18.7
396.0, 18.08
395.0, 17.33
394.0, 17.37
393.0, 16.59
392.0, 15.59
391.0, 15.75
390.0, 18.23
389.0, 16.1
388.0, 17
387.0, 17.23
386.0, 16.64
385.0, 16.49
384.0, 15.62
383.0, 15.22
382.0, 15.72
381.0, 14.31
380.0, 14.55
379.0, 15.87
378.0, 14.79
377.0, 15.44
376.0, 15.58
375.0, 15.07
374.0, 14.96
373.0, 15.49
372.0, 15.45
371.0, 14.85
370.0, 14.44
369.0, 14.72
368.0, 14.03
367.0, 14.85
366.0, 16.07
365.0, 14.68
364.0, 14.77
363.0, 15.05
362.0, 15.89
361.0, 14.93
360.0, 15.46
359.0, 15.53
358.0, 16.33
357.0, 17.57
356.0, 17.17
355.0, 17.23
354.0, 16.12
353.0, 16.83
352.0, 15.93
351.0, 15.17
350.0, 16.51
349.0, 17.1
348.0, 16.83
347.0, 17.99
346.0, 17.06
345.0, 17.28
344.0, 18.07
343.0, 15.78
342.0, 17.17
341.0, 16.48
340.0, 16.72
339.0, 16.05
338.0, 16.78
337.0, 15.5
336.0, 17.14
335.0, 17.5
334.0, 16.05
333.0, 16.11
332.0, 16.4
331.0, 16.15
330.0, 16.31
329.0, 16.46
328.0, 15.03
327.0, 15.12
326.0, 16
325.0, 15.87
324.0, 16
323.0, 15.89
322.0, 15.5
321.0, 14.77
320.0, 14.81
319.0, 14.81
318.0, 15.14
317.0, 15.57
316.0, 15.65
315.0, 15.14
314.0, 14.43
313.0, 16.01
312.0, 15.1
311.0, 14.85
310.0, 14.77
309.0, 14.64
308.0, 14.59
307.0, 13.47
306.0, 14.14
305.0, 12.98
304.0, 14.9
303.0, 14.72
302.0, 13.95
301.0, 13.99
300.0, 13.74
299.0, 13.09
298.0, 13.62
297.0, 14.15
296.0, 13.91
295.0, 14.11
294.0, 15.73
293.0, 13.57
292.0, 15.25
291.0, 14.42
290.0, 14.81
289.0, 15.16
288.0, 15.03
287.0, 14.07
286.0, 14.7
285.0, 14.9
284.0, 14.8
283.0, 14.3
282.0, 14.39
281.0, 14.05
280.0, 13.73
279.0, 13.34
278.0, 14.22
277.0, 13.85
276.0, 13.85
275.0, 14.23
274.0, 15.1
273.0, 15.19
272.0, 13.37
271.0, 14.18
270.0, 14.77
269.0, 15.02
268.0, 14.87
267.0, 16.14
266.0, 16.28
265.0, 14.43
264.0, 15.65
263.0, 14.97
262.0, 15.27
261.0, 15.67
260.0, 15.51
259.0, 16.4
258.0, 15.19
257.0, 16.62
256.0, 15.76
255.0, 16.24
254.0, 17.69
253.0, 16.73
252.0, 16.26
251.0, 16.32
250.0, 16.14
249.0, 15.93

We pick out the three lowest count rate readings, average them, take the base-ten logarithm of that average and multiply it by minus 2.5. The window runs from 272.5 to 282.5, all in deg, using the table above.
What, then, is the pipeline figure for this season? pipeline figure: -2.84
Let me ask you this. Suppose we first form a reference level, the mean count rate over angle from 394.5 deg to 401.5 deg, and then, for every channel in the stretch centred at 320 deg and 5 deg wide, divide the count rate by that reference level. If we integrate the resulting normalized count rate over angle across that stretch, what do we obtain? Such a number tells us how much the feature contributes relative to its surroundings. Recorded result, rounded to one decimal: 4.2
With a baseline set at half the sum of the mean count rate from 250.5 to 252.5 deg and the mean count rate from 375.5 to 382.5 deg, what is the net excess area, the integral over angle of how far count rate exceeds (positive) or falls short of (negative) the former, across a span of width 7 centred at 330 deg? 1.4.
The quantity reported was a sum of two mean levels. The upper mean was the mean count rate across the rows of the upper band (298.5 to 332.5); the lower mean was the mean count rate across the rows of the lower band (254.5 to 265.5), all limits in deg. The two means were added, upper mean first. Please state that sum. 30.6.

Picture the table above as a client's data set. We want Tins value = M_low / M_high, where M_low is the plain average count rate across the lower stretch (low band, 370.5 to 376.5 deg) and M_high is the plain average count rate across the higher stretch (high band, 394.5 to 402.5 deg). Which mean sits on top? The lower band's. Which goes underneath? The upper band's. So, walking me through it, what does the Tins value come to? 0.84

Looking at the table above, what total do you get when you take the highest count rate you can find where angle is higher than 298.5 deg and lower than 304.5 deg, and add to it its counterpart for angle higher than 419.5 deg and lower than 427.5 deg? 35.5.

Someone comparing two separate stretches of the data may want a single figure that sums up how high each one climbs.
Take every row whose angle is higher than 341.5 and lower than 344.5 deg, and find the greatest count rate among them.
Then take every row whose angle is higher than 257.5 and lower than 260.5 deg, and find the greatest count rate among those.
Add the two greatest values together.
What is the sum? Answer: 34.5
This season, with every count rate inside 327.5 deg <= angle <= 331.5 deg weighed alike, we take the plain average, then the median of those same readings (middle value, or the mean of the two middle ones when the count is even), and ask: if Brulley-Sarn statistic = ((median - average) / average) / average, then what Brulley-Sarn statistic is 0.0009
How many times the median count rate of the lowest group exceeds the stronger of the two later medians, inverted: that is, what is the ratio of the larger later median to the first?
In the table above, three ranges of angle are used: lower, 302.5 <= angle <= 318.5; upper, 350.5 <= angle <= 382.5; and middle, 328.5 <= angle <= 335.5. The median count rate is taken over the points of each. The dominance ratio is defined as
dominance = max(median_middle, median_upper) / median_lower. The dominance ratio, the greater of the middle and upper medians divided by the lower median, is 1.10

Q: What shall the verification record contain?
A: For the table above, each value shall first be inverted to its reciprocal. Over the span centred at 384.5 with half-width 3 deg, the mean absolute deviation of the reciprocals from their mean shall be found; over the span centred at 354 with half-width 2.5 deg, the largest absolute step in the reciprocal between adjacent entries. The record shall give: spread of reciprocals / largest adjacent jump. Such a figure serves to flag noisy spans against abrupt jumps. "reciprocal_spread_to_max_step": 0.61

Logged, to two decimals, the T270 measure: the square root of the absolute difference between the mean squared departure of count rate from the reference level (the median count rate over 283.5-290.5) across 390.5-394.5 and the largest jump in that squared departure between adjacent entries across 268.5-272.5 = 1.06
